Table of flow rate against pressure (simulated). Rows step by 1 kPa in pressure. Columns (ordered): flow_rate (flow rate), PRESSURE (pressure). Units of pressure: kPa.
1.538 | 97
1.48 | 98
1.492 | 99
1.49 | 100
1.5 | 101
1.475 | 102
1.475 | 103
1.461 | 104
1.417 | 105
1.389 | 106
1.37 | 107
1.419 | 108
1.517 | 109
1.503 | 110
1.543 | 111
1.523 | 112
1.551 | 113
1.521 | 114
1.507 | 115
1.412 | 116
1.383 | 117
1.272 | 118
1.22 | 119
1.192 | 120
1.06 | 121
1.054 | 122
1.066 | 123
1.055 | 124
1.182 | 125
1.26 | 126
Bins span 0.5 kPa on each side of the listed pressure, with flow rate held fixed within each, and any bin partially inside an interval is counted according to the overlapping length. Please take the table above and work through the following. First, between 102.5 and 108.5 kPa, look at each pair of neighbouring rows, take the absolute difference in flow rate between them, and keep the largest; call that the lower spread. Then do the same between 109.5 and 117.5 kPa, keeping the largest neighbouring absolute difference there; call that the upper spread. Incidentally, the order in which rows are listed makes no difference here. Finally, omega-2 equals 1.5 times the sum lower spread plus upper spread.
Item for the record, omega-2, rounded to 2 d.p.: 0.22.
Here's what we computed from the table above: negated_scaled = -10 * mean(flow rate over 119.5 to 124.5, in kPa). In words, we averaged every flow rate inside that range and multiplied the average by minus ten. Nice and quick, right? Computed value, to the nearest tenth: -10.9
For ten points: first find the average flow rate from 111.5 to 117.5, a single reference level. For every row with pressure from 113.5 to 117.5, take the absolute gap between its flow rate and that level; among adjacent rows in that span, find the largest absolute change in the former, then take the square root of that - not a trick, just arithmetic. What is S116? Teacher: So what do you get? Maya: 0.216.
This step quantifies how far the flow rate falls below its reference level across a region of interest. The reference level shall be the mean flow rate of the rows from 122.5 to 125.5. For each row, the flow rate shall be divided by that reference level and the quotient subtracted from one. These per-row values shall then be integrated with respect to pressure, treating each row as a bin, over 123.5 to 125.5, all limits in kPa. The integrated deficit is 0.0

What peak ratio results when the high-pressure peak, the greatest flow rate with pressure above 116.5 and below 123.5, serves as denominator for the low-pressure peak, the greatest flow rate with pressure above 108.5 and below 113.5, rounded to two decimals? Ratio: 1.12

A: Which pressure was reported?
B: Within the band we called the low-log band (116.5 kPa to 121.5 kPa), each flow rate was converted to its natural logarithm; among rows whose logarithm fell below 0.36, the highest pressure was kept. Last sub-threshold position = 121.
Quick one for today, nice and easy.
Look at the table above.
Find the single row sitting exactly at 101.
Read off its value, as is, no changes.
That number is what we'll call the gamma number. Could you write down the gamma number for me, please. 1.5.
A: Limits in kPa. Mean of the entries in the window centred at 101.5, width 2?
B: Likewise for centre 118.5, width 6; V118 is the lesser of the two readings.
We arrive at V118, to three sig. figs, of 1.26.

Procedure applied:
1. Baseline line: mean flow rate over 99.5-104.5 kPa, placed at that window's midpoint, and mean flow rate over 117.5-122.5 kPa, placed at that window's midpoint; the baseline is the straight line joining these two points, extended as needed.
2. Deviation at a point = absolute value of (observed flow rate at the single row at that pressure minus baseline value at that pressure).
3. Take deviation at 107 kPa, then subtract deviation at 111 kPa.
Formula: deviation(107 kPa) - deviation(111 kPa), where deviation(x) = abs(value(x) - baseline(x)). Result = -0.20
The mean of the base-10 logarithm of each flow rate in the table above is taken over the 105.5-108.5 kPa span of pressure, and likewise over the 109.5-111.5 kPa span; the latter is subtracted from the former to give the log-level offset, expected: -0.04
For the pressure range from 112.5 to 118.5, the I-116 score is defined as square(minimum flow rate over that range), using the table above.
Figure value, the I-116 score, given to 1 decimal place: 1.6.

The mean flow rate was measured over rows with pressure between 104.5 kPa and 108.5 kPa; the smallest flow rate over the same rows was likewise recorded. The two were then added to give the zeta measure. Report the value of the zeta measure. 2.77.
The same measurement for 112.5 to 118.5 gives 2.71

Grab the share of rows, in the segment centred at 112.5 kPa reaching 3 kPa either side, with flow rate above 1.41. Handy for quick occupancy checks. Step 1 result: 1.0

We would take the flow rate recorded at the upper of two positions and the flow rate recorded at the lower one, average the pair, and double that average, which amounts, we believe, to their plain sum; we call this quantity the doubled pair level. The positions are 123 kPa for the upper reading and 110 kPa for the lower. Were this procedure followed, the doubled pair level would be 2.57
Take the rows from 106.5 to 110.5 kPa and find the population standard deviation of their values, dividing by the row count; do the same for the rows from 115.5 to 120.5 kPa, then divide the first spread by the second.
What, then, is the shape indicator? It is 0.69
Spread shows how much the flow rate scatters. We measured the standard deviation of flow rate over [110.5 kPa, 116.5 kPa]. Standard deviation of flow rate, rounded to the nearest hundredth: 0.05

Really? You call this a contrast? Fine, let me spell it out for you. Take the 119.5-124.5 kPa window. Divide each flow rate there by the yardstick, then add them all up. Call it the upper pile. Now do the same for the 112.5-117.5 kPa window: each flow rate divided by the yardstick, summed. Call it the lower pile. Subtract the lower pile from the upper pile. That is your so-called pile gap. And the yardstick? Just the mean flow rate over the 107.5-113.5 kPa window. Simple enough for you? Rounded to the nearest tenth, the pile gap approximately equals -1.3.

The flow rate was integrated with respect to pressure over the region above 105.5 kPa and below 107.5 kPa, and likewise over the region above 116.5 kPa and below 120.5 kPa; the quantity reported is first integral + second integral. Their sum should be 7.8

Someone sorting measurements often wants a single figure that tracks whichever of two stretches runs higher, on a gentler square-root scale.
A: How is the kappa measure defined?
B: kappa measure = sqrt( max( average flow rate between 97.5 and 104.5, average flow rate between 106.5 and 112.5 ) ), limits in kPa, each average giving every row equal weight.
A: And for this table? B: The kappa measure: 1.217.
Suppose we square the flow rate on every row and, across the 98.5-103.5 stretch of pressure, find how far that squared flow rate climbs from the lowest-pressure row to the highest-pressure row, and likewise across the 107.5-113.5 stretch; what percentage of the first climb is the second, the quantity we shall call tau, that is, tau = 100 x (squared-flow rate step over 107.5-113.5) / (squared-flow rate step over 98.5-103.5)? -777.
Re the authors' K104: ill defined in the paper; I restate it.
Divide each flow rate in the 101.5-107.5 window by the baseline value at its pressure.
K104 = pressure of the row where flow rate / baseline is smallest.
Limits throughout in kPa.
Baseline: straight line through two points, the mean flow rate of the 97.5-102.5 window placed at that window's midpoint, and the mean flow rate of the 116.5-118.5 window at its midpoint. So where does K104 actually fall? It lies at 107 kPa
